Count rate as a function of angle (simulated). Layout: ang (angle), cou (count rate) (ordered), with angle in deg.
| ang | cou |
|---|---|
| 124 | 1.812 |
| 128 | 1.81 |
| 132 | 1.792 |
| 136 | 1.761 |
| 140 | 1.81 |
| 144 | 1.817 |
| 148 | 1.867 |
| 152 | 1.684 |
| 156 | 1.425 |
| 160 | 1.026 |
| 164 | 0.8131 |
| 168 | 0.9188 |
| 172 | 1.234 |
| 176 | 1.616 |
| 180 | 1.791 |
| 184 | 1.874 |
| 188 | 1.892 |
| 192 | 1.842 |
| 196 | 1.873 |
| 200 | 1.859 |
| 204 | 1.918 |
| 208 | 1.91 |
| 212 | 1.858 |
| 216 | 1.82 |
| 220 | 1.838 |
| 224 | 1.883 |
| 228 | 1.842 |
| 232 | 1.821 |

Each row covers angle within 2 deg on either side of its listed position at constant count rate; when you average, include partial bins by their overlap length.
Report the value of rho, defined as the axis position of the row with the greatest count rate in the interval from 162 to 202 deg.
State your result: 188 deg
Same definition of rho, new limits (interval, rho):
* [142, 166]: 148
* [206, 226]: 208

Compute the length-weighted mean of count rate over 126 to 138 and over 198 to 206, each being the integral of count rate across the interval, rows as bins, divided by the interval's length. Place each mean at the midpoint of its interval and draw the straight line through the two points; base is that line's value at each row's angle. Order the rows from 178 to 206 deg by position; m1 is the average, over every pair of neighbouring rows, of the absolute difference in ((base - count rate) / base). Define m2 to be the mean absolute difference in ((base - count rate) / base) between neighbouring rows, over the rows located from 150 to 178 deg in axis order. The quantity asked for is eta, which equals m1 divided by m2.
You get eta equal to 0.1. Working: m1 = 0.022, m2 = 0.15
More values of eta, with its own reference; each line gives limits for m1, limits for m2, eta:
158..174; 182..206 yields 6.5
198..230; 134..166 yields 0.2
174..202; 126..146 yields 2.2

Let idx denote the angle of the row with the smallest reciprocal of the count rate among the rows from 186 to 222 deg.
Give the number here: 204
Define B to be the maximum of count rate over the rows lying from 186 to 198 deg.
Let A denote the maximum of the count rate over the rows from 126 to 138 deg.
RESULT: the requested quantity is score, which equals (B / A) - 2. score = -0.95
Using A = 1.81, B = 1.892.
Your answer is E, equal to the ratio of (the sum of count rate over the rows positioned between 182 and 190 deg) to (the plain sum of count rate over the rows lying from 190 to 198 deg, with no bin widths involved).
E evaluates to 1.01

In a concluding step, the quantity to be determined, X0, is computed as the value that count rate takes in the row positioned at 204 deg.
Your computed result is 1.918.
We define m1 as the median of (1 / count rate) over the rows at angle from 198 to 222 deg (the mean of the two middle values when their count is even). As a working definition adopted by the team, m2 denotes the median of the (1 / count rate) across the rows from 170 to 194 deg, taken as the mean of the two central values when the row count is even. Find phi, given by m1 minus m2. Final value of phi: -0.01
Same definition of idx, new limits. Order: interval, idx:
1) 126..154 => 148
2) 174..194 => 188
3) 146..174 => 148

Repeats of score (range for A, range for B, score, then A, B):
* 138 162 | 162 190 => -0.99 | 1.867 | 1.892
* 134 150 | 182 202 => -0.99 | 1.867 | 1.892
